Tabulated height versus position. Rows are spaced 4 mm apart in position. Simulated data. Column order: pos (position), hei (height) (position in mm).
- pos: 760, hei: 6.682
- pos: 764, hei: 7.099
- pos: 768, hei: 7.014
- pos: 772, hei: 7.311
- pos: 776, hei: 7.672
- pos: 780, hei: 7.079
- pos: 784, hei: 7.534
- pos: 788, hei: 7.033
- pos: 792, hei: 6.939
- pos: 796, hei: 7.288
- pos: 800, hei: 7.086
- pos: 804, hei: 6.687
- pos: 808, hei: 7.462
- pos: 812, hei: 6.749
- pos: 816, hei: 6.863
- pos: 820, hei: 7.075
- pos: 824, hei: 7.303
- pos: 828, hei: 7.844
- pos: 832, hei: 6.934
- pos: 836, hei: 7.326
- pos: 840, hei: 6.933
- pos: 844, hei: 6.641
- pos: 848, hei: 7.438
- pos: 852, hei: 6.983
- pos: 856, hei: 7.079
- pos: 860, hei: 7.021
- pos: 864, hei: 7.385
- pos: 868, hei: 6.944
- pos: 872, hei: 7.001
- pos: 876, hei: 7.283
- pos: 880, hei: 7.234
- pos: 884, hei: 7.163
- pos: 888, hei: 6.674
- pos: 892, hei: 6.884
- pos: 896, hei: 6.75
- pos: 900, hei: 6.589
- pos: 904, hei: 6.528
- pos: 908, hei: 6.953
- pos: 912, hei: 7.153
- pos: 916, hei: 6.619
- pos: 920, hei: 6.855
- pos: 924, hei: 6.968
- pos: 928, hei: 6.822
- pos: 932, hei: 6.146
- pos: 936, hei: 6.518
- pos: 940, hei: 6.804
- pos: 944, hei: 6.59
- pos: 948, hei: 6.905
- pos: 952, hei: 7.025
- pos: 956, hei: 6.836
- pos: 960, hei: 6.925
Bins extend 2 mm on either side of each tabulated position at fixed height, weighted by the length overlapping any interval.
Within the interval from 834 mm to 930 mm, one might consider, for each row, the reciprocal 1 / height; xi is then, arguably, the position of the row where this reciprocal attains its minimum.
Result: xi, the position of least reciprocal 848 mm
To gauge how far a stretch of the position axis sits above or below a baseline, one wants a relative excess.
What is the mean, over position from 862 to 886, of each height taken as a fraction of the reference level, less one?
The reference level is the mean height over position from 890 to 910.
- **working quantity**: 0.063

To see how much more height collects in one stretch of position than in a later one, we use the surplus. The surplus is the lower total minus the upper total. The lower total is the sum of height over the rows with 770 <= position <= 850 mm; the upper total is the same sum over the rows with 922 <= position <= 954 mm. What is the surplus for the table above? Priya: 89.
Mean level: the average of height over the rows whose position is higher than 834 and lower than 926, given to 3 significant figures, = 6.97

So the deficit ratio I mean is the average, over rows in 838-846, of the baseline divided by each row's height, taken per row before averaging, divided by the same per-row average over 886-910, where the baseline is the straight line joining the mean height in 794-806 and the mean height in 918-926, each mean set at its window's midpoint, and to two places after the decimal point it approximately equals 1.00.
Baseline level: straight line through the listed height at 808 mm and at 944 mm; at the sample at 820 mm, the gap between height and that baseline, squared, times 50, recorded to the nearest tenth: 4.8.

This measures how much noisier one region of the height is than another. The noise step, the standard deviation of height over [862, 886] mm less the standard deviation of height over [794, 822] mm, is -0.11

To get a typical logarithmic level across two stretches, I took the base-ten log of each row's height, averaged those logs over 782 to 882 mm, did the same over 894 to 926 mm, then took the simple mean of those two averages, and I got 0.842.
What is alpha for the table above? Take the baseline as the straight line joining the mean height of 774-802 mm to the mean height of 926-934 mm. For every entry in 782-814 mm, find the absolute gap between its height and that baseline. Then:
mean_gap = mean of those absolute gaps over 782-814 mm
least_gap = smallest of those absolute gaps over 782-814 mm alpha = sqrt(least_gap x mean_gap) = 0.15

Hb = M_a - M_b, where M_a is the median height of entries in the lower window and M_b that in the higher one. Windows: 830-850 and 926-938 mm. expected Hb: 0.42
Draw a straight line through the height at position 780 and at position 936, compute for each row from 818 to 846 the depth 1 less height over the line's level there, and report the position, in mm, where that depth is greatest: 844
